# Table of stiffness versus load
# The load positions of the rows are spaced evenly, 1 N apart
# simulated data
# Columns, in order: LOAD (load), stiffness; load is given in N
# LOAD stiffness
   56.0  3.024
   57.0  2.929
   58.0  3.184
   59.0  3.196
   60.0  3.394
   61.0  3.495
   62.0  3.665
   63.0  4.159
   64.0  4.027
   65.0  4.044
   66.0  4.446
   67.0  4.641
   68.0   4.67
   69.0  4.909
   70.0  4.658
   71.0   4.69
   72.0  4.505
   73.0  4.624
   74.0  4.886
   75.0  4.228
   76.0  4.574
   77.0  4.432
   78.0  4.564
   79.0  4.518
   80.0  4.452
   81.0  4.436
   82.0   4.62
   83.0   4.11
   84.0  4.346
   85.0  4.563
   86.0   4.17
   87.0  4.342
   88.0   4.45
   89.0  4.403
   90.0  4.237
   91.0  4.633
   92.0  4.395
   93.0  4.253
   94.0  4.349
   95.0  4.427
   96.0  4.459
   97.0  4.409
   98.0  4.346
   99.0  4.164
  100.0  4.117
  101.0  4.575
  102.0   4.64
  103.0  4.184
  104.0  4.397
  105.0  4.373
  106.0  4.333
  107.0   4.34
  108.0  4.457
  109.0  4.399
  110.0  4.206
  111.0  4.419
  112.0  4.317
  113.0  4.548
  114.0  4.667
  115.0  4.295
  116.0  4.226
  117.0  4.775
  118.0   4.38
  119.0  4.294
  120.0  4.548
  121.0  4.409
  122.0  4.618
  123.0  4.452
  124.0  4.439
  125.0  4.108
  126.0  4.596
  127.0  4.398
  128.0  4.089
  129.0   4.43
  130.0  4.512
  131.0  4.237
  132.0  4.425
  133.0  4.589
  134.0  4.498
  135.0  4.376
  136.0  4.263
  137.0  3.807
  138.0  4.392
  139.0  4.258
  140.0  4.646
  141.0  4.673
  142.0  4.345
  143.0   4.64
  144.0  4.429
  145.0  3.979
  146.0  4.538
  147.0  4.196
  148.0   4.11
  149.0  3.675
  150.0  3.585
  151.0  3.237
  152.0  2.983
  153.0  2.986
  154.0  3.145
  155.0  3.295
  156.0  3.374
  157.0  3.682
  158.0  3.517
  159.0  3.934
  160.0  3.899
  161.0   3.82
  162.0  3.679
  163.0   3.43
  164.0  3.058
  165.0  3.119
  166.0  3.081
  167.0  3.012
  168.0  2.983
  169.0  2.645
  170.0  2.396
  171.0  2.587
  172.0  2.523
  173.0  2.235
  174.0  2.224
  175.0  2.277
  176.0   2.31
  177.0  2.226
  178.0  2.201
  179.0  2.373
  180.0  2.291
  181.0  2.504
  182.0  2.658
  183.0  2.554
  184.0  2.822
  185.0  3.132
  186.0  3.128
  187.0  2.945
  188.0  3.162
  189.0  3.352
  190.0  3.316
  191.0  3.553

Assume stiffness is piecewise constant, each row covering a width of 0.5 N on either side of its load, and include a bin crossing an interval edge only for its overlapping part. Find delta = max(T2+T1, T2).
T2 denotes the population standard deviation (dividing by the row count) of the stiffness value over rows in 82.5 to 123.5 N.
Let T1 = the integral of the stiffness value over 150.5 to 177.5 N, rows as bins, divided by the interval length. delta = 3.2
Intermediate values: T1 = 3.0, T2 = 0.154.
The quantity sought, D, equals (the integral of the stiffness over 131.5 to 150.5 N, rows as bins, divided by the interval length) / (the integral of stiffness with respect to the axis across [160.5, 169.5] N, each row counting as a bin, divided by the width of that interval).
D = 1.34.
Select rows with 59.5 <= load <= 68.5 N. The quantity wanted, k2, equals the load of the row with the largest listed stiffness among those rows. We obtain 68.0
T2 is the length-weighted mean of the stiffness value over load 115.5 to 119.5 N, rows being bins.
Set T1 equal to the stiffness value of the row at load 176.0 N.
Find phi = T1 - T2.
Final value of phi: -2.1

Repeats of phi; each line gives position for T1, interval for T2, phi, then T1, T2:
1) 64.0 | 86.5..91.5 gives -0.4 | 4.027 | 4.41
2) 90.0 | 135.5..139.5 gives 0.1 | 4.237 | 4.18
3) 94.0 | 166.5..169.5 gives 1.5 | 4.349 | 2.88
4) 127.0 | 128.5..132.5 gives 0.0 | 4.398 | 4.40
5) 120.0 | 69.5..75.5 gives -0.1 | 4.548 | 4.60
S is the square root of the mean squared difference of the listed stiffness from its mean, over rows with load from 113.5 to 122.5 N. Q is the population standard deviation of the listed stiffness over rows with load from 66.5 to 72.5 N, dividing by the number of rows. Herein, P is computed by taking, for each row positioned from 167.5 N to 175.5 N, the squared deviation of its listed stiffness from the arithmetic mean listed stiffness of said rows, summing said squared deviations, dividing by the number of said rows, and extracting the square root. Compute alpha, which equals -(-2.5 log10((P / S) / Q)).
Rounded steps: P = 0.24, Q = 0.119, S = 0.18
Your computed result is 2.6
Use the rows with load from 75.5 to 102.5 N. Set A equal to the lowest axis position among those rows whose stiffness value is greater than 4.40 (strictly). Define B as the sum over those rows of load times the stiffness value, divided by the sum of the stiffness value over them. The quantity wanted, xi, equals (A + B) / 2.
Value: 82.5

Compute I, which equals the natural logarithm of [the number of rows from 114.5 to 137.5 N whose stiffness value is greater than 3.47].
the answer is 3.14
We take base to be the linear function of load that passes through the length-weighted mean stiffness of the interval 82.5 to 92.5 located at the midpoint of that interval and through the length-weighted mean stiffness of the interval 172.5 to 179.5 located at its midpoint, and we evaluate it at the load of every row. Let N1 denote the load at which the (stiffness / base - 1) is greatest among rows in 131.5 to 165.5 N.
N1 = 146.0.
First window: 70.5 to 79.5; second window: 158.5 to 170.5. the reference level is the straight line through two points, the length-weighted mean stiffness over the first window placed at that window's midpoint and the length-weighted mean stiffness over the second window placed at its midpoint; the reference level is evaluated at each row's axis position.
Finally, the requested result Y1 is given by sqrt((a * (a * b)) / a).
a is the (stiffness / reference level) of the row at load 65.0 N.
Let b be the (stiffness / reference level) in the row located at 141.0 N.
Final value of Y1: 1.06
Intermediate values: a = 0.86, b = 1.30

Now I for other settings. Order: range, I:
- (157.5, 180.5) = 1.61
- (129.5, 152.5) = 3.04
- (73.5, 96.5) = 3.14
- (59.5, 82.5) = 3.09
